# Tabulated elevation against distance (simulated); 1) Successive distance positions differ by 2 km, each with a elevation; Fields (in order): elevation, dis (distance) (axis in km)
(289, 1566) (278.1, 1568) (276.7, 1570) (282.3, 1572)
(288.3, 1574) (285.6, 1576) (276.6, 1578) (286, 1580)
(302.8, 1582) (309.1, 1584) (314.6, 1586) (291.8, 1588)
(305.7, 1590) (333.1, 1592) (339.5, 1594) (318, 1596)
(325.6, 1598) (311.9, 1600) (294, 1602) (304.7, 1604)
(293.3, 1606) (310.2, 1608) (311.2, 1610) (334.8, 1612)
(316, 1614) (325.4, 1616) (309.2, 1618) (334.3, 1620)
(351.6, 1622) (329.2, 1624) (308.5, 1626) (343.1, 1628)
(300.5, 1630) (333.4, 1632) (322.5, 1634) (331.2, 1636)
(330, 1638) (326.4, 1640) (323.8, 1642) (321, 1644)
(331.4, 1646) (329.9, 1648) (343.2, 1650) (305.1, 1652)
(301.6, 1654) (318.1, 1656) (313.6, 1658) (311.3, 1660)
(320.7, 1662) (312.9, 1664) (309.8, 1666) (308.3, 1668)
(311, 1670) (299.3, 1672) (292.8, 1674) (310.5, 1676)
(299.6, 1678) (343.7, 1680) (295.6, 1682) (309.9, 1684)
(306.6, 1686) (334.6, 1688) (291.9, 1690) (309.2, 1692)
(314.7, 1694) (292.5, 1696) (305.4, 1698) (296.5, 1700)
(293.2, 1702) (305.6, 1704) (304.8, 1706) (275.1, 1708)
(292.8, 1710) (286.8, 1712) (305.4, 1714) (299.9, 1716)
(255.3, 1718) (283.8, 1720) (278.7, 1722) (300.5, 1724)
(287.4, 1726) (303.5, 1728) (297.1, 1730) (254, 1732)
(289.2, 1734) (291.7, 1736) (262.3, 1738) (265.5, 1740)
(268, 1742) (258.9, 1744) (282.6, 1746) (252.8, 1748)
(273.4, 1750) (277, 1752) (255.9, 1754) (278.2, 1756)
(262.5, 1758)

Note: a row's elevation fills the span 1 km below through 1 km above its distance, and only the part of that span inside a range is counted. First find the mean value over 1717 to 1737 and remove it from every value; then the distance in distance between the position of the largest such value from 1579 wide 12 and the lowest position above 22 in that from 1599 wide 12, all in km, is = 10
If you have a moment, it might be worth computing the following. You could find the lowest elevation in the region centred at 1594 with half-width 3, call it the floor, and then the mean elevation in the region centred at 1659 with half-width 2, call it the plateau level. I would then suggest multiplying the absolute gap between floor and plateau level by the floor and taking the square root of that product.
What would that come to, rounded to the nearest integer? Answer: 42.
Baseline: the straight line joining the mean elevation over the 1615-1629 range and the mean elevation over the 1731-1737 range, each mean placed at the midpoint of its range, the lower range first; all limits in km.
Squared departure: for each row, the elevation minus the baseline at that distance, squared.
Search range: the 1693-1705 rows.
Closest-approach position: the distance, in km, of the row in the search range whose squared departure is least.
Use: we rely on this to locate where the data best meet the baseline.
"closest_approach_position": 1702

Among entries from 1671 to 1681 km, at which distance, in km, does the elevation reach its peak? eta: 1680 km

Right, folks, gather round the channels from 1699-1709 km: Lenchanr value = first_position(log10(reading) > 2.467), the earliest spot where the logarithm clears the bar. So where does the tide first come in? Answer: 1700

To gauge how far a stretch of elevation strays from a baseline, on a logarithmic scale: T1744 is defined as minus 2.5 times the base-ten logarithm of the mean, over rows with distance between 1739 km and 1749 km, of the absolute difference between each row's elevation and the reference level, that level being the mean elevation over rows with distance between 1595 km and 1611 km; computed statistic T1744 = -4.1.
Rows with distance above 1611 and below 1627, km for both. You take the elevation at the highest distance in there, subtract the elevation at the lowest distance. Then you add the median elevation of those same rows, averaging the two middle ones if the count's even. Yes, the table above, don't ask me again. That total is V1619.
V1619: 301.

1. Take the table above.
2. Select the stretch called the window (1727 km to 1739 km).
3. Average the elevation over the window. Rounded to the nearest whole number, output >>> 283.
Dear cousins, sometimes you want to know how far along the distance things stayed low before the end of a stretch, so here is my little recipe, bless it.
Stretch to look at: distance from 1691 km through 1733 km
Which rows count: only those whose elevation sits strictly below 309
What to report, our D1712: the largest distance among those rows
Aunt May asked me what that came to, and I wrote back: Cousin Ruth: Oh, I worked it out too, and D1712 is 1732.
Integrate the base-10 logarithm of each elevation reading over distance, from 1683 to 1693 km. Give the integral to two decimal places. 24.92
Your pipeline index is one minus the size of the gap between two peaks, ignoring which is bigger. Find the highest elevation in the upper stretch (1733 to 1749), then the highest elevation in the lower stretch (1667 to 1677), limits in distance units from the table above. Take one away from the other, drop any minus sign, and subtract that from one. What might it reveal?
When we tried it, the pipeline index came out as -18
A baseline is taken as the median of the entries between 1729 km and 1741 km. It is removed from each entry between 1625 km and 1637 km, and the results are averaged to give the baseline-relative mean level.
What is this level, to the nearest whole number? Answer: 46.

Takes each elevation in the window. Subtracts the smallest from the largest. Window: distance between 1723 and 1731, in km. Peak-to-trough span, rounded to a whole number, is 16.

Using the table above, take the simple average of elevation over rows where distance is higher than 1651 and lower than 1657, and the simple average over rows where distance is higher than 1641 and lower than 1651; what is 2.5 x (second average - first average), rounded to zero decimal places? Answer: 54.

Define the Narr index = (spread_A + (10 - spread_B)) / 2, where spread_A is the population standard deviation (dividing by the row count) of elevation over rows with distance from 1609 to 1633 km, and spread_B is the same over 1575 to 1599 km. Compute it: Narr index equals 3.0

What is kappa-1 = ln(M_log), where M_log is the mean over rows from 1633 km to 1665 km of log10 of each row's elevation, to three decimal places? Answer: 0.919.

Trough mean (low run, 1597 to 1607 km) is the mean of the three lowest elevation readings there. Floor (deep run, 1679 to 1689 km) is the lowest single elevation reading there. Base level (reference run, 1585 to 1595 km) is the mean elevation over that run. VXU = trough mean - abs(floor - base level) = 276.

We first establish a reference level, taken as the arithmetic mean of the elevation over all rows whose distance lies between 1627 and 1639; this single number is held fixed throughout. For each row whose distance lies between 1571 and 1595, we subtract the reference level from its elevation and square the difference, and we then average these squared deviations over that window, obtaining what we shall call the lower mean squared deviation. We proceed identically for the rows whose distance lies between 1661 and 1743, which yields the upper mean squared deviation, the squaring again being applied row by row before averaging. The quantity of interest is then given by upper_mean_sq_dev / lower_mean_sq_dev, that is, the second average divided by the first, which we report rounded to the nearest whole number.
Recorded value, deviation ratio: 1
